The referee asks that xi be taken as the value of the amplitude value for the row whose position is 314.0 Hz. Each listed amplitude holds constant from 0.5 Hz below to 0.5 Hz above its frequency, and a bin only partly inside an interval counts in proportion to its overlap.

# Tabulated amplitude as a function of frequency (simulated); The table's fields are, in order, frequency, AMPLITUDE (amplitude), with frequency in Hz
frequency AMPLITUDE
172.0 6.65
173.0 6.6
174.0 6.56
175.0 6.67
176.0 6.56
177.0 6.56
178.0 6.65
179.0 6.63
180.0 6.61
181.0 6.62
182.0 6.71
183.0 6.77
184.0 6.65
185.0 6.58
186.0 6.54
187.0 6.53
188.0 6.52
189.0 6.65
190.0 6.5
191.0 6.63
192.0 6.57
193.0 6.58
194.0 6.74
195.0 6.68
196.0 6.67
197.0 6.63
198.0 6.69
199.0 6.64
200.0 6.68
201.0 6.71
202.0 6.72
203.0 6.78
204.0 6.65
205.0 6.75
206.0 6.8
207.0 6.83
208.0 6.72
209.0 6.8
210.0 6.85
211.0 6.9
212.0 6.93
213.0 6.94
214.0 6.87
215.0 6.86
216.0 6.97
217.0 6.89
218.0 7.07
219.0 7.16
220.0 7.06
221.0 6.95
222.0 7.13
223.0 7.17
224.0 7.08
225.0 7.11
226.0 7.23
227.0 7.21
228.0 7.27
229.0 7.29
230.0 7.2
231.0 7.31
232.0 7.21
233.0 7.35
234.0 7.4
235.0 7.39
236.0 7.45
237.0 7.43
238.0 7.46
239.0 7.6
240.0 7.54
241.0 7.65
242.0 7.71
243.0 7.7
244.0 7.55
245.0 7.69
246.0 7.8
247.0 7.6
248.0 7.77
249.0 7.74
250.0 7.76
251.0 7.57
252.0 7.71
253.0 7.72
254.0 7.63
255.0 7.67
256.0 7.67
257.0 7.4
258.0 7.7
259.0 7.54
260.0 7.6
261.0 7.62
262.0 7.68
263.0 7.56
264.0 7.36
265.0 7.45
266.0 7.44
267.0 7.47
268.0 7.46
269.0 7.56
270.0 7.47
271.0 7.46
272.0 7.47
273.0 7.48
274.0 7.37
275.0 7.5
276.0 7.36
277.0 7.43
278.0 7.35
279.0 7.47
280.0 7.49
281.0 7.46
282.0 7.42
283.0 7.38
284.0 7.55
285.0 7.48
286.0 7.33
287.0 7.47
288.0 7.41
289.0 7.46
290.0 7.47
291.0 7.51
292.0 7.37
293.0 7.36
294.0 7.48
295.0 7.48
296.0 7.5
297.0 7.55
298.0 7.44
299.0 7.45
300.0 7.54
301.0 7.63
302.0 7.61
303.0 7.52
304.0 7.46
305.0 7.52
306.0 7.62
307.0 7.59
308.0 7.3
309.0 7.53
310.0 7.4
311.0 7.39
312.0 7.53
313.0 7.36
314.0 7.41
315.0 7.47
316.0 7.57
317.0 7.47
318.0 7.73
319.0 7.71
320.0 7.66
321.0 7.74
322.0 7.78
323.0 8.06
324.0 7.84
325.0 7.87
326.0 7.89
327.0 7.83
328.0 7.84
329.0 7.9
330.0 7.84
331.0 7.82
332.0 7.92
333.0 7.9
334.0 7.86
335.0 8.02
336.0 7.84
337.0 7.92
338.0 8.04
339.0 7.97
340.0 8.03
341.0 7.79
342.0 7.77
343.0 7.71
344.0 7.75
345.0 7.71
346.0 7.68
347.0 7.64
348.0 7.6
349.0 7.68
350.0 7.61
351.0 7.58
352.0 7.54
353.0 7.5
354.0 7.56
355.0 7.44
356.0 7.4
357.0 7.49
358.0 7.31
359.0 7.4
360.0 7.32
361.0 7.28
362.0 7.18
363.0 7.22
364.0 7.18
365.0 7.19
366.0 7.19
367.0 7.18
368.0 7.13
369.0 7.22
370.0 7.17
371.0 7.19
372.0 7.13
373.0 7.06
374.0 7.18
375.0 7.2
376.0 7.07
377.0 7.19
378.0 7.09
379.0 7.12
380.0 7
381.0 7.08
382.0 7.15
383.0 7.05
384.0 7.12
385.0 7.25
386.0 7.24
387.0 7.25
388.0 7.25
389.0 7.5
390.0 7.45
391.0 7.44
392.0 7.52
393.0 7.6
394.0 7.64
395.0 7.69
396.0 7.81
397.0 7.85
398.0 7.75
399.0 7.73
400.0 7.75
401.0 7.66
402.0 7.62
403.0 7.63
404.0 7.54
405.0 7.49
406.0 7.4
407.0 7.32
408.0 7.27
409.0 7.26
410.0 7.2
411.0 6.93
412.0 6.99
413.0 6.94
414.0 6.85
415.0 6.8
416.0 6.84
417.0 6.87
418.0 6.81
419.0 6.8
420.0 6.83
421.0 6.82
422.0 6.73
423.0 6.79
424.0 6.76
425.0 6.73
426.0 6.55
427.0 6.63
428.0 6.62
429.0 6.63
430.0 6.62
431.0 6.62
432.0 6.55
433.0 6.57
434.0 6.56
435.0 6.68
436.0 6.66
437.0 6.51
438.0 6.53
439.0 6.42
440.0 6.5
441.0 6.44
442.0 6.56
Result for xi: 7.41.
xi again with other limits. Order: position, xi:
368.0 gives 7.13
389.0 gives 7.5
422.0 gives 6.73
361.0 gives 7.28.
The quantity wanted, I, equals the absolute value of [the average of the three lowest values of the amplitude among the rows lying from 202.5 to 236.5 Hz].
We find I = 6.7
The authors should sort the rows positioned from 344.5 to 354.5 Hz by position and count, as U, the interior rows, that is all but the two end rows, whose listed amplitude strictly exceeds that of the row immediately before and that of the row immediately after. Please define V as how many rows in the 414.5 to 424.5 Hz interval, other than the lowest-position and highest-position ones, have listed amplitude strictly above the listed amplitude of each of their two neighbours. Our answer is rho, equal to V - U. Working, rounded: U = 1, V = 3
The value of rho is 2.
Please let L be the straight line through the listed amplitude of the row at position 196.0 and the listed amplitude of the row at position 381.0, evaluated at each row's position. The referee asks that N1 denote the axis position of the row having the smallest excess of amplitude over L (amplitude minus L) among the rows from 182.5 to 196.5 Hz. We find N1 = 190.0 Hz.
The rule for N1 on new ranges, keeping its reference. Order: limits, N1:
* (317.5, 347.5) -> 347.0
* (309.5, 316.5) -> 313.0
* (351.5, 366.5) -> 364.0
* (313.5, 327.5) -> 314.0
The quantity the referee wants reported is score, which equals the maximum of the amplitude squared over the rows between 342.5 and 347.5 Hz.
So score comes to 60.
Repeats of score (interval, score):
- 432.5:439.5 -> 45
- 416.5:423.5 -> 47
